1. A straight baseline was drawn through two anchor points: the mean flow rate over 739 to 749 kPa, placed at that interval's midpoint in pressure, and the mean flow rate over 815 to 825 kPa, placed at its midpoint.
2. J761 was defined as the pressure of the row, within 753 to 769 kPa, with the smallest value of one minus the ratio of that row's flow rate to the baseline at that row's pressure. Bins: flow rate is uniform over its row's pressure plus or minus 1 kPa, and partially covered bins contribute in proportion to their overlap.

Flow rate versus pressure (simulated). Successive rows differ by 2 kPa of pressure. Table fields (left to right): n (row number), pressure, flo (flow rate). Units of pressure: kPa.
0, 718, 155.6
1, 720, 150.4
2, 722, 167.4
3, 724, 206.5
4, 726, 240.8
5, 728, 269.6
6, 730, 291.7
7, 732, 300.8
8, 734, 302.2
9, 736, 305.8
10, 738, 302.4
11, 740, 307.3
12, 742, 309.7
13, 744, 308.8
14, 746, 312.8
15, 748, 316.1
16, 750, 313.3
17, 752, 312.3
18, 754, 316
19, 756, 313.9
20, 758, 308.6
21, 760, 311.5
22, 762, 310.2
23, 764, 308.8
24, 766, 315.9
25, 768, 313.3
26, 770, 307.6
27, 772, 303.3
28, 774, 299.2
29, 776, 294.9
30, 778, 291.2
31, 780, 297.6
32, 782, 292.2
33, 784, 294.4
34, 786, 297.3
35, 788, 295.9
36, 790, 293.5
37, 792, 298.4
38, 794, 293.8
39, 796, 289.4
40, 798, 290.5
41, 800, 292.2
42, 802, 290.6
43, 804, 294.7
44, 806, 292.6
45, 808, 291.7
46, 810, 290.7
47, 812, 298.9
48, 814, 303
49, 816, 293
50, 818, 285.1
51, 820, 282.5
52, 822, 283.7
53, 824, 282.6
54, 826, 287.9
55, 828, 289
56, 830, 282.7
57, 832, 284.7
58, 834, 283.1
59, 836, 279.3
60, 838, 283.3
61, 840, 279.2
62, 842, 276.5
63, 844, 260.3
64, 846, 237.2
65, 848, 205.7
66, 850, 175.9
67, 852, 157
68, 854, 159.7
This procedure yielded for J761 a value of 766 kPa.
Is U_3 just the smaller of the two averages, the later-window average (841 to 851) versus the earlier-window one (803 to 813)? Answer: 231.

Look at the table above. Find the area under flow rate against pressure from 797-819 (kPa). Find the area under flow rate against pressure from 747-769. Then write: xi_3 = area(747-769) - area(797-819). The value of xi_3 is 434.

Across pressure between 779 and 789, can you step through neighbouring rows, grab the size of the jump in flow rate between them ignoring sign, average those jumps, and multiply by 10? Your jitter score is 30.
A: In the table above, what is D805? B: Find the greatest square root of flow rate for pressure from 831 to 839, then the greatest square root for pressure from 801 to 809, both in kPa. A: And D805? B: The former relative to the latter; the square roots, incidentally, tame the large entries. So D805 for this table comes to 0.98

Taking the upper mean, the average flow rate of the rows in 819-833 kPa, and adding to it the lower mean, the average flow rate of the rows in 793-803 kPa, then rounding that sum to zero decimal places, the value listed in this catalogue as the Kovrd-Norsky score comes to 576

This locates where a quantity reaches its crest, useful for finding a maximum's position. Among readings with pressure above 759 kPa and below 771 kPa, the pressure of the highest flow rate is 766 kPa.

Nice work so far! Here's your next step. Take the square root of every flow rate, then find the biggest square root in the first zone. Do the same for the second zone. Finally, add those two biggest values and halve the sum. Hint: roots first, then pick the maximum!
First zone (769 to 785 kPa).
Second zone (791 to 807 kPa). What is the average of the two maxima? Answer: 17.4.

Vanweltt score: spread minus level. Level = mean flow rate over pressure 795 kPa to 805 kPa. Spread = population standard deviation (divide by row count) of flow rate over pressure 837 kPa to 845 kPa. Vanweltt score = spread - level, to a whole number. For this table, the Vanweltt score -283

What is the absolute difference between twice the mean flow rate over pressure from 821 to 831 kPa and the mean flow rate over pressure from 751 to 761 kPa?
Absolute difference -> 258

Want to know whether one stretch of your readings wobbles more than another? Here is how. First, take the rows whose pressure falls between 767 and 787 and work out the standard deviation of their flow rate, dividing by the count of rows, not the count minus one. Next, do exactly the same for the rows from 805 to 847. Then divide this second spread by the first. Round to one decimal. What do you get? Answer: 2.0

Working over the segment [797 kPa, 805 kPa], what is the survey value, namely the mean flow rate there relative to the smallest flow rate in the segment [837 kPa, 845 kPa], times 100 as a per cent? 112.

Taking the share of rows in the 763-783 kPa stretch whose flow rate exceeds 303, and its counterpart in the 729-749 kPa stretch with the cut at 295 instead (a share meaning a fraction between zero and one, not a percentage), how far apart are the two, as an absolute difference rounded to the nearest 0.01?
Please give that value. 0.40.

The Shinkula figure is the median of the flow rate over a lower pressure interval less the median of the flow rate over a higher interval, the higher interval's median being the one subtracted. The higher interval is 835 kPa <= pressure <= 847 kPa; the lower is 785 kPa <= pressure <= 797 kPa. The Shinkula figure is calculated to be 17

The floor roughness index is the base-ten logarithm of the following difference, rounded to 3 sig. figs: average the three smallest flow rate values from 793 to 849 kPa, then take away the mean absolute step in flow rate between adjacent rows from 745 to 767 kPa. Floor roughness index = 2.36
